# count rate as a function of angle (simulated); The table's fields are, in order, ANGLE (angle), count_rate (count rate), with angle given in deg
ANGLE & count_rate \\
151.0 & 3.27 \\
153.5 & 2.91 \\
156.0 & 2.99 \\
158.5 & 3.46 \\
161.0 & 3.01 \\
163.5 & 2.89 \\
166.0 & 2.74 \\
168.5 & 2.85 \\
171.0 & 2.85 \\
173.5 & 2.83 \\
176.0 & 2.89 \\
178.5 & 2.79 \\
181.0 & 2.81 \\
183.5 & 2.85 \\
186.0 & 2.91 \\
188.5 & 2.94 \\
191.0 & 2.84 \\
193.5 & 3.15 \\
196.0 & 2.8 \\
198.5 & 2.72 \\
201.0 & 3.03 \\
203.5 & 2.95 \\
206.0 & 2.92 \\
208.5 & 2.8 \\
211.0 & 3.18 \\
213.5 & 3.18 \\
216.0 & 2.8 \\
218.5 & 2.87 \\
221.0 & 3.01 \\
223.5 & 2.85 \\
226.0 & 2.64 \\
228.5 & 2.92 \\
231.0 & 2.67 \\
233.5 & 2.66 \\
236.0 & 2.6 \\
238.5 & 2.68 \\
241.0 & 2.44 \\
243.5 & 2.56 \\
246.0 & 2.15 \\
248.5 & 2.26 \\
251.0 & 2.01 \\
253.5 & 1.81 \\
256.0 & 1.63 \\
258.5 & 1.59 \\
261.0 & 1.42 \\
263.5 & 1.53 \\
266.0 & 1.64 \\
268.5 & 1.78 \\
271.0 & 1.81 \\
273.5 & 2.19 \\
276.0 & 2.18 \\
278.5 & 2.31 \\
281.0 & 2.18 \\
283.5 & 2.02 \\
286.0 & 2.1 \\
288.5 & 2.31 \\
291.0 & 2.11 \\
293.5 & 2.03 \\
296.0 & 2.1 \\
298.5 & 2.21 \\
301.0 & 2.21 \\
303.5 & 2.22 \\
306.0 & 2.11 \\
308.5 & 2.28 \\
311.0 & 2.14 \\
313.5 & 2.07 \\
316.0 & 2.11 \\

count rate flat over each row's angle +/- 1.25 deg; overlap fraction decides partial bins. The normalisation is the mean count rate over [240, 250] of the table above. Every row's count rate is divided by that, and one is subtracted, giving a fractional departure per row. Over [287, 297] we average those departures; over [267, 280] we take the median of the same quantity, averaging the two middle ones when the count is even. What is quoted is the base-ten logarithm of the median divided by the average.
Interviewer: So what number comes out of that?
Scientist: -0.10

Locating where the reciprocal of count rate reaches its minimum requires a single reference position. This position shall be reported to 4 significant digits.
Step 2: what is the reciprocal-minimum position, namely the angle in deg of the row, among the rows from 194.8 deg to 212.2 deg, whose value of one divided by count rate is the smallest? 211.0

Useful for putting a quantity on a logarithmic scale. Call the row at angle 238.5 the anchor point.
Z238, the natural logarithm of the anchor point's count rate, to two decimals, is 0.99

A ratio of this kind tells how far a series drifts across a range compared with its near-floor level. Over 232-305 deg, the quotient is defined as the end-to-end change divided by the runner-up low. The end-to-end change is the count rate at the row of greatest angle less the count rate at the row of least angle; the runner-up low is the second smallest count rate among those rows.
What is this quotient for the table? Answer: -0.3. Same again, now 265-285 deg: 0.2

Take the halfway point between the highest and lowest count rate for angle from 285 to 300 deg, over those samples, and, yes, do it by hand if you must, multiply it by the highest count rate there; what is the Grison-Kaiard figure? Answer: 5.0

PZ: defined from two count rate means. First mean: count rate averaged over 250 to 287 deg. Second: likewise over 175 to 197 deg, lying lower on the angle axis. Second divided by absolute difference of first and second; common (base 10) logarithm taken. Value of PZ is 0.46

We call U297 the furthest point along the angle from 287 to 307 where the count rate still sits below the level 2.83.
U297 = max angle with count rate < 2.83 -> 306.0 deg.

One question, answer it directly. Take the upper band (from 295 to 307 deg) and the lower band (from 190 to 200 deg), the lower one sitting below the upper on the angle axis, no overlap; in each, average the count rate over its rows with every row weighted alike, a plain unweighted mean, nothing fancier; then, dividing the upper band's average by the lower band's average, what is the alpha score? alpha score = 0.754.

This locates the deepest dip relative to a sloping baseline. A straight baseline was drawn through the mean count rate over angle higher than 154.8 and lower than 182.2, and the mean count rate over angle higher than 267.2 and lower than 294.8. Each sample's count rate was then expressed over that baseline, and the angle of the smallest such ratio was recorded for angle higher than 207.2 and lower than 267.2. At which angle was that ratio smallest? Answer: 261.0 deg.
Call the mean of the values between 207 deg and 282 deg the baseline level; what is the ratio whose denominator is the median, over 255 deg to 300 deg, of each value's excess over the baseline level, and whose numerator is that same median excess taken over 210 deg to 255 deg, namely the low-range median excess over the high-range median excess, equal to -1.1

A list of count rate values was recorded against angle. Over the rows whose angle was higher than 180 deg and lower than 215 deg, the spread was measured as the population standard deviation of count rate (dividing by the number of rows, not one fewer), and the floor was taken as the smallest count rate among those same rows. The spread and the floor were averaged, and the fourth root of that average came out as 1.09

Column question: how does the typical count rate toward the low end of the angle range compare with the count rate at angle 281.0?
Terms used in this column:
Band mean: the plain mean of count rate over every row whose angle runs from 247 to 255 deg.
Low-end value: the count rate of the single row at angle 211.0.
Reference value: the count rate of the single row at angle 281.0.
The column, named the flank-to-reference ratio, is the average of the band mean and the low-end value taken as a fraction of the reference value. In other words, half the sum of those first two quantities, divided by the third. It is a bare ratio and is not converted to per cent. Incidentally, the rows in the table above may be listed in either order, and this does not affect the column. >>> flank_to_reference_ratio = 1.19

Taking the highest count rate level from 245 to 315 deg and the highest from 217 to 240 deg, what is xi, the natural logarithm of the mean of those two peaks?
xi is 0.98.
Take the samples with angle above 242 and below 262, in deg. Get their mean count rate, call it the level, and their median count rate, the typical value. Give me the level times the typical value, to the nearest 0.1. 3.7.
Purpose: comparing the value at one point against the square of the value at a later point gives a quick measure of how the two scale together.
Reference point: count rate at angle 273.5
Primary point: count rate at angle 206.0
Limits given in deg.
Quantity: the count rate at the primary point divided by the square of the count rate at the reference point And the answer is 0.61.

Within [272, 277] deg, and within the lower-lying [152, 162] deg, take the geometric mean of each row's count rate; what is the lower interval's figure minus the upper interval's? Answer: 0.90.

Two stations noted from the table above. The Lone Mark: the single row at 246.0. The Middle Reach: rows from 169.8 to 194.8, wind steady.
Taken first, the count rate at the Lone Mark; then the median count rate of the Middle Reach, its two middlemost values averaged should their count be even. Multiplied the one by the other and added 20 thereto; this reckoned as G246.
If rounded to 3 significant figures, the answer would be 26.1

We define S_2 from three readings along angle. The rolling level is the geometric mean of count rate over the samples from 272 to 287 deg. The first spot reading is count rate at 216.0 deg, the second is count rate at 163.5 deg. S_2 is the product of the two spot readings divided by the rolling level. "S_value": 3.7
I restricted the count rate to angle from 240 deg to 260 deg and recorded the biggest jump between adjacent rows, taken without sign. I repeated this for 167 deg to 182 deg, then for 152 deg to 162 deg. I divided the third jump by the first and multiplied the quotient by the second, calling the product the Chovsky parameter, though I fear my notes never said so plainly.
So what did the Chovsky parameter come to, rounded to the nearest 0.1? 0.1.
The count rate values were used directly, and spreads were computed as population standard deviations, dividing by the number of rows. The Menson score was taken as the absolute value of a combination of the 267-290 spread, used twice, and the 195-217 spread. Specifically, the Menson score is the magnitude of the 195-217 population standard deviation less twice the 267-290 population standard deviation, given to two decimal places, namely 0.21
